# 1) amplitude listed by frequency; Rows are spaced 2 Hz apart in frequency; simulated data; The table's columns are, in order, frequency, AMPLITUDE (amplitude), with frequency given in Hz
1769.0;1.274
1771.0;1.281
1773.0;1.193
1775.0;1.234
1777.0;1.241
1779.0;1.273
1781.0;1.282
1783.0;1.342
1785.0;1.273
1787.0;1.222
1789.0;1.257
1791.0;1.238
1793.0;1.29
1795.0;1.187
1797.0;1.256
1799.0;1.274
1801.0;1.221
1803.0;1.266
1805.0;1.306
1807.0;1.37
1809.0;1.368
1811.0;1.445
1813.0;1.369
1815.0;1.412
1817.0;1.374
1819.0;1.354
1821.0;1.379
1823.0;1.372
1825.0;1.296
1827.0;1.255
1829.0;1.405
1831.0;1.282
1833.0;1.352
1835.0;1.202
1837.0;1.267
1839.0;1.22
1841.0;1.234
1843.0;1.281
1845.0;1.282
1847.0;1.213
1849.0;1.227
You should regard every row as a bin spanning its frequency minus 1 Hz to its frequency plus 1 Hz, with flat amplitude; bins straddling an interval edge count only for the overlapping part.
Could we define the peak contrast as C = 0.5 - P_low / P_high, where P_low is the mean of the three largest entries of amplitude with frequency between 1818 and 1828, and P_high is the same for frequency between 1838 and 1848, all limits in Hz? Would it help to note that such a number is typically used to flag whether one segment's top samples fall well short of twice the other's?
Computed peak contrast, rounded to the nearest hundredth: -0.58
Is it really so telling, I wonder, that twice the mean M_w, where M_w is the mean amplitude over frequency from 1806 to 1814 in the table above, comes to 2.78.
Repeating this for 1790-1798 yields 2.49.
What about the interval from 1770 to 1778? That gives 2.47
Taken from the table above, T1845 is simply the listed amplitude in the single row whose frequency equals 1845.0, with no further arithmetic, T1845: 1.282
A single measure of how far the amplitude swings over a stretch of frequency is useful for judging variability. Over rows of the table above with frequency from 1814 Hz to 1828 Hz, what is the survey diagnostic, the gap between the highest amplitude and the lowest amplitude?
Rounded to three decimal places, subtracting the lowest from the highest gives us 0.157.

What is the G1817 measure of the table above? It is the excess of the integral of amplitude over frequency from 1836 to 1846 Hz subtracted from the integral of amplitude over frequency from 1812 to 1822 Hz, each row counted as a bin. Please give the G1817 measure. 1.21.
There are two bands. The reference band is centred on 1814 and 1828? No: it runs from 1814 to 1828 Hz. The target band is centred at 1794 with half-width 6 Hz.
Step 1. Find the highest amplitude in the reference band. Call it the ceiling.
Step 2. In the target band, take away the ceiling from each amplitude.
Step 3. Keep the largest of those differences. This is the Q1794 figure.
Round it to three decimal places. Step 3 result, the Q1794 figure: -0.122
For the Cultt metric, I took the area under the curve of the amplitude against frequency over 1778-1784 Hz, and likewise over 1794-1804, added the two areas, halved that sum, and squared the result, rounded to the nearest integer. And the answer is 102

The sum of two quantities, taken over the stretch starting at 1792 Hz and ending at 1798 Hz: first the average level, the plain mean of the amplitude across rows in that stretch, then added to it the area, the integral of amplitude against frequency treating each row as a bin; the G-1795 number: 8.7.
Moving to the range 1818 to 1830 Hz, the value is 17.5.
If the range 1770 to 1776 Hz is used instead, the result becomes 8.7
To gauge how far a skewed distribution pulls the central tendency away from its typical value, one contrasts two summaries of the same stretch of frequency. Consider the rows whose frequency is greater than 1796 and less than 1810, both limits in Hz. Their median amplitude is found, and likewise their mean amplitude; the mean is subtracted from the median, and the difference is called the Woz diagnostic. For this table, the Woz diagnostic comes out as -0.020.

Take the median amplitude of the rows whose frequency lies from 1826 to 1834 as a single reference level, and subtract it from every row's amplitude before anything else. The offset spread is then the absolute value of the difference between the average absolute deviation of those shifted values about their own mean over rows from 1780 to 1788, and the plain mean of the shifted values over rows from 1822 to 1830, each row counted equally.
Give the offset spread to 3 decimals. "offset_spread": 0.017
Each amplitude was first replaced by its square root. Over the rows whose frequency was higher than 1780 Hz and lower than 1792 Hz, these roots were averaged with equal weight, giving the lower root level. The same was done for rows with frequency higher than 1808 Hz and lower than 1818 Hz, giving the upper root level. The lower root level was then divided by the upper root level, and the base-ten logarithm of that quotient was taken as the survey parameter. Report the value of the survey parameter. -0.020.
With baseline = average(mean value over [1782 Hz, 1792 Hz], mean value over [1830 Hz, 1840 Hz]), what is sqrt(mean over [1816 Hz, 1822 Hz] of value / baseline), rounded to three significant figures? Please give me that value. 1.04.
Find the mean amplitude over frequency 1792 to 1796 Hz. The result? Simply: 1.24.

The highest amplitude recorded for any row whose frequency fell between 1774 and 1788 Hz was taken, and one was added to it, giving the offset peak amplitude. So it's 2.34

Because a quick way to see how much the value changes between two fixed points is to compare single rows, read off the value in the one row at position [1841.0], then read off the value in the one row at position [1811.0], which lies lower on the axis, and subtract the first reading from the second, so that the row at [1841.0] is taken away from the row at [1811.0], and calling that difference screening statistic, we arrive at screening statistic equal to 0.211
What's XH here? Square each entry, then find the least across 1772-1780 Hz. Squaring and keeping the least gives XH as 1.42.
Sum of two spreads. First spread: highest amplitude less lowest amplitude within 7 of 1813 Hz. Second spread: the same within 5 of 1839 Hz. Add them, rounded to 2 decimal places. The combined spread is 0.17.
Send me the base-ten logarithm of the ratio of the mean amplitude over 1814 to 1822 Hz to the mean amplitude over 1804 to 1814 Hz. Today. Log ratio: 0.003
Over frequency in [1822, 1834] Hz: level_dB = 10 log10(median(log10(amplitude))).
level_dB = -9.1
